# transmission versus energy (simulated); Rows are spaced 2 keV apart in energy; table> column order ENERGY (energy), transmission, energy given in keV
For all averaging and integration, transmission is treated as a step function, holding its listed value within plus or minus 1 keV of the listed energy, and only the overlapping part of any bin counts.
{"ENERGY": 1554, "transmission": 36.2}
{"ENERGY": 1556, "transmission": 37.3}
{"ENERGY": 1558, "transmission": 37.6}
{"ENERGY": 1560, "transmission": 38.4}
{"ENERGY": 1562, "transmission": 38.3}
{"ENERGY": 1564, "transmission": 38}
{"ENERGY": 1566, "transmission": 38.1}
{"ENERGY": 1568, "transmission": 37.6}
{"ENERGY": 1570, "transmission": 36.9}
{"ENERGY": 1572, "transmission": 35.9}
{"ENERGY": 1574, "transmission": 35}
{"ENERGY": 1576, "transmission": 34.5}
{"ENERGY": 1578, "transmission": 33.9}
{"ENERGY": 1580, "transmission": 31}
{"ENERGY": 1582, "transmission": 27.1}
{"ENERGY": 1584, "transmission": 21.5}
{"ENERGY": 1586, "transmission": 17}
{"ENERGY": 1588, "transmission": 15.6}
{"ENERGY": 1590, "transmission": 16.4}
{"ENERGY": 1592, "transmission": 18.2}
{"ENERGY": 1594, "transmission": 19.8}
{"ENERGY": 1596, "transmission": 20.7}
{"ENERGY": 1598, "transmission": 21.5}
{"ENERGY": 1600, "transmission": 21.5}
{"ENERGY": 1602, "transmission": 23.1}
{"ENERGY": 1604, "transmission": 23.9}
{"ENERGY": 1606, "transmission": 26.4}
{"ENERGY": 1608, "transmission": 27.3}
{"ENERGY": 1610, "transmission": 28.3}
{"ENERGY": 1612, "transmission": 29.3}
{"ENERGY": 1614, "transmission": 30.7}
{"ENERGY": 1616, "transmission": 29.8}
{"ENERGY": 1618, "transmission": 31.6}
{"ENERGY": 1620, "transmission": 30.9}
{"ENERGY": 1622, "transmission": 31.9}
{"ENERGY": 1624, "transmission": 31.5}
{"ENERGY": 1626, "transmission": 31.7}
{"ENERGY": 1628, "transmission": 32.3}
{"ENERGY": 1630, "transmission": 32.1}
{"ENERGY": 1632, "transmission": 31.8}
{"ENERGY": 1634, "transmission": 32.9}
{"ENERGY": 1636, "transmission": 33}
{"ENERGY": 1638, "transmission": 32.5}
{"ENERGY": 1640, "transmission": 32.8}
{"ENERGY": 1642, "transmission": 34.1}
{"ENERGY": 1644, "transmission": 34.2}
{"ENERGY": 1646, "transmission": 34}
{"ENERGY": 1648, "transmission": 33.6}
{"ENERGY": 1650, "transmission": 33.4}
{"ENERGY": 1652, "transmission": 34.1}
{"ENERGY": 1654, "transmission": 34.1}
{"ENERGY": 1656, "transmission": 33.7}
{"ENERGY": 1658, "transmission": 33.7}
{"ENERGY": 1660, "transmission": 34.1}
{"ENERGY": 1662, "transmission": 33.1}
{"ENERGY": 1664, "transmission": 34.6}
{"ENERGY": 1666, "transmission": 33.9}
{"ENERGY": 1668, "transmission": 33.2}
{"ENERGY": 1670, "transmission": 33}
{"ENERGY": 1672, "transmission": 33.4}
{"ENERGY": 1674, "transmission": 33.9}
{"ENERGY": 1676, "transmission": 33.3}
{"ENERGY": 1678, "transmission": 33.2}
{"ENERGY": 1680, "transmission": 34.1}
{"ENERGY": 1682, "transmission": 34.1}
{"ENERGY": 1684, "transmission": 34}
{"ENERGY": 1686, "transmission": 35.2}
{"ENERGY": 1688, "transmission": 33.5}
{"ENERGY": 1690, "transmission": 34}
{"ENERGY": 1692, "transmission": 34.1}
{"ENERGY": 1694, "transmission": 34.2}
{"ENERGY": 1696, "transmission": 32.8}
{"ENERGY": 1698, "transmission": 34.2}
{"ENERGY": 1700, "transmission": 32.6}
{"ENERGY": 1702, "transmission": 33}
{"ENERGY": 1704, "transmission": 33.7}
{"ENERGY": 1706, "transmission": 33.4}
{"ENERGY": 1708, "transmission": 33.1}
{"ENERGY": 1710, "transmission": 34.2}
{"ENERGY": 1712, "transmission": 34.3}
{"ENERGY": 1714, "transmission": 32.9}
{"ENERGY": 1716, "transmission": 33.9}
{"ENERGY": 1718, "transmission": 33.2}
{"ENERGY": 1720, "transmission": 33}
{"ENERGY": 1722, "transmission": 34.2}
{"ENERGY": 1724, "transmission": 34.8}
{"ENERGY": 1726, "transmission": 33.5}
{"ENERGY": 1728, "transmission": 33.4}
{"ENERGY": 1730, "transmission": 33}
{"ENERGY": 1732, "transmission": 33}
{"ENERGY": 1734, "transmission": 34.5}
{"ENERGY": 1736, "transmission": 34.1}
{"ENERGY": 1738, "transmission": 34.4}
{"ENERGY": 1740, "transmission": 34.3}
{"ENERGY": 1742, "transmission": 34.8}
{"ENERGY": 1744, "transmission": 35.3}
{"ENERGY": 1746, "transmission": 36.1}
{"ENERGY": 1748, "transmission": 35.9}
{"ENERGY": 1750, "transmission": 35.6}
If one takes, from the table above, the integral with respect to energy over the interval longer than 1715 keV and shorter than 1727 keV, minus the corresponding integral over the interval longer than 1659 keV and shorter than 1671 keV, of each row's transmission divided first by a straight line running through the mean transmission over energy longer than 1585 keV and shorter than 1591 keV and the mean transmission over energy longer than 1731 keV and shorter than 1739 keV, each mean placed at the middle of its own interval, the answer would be -3.2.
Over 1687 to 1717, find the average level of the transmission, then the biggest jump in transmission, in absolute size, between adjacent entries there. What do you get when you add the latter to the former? 35.2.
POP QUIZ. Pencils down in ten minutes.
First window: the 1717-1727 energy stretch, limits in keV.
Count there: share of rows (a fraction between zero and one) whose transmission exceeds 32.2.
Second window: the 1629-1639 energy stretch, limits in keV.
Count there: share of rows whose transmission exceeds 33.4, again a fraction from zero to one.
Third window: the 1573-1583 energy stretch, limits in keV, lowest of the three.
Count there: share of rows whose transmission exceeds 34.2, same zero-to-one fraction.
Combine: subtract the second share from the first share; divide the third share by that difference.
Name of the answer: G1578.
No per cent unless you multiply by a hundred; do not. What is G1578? 0.40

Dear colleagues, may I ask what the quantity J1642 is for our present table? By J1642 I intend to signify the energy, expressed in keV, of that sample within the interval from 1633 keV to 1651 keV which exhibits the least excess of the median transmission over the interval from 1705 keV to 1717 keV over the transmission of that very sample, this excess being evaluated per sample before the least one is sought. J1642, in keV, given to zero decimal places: 1644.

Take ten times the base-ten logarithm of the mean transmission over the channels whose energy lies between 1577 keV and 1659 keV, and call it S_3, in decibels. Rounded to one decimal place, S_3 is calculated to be 14.6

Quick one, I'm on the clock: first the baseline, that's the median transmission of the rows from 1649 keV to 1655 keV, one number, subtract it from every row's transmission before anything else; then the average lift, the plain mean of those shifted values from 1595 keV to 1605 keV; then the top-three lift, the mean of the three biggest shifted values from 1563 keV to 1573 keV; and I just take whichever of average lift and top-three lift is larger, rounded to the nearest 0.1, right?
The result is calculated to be 3.8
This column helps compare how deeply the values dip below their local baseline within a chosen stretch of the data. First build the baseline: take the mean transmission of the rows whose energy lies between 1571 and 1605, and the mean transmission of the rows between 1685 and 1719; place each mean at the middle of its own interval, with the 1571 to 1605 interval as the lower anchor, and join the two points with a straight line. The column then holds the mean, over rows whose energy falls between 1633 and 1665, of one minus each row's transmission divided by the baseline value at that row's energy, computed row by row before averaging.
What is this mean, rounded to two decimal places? -0.14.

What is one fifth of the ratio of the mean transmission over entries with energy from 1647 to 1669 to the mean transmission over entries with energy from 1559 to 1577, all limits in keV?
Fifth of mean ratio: 0.18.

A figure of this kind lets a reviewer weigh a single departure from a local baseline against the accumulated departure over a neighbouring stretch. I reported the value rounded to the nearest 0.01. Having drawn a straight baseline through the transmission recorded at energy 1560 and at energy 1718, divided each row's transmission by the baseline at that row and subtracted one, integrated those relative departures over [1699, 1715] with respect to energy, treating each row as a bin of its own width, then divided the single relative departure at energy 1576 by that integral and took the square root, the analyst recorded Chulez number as 1.08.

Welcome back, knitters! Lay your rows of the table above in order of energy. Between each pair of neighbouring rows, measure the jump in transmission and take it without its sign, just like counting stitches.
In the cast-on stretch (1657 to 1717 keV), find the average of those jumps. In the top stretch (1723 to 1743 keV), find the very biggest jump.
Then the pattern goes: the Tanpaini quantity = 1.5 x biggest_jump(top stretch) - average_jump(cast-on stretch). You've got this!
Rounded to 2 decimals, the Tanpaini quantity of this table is 1.55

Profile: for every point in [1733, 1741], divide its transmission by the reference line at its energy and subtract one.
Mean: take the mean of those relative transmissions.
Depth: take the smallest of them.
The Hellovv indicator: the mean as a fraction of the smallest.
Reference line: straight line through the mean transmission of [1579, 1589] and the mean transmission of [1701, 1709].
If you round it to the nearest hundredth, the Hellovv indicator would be 0.87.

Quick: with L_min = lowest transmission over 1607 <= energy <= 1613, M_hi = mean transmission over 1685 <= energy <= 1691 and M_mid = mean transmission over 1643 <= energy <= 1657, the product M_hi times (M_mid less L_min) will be 225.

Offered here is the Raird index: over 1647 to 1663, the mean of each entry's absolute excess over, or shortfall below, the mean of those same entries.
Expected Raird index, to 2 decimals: 0.28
